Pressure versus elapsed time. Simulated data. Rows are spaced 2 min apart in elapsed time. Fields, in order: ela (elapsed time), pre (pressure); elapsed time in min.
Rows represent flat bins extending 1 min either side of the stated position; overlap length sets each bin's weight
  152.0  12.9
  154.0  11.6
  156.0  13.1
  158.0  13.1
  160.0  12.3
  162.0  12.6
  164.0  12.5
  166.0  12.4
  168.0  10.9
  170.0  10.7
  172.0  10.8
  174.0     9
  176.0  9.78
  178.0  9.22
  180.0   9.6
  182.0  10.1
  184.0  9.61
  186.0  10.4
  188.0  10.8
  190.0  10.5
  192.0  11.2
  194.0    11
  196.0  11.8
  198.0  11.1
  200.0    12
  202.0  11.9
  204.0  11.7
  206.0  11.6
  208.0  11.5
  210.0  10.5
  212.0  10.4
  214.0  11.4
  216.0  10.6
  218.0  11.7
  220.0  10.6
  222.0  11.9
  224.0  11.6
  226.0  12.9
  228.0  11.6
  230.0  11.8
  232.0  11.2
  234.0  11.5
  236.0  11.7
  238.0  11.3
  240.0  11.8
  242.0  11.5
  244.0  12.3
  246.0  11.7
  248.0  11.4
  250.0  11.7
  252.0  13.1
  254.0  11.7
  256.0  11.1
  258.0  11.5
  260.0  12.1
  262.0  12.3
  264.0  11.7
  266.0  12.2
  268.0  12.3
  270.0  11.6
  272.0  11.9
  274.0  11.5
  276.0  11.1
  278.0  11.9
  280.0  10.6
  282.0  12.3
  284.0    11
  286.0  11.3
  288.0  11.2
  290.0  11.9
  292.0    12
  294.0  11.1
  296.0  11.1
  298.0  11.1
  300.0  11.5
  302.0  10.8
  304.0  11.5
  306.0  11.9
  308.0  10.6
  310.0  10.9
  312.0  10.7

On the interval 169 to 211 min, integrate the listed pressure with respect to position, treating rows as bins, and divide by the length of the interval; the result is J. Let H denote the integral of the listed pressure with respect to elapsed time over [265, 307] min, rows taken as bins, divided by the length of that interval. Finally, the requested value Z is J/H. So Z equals 0.93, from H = 11.5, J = 10.7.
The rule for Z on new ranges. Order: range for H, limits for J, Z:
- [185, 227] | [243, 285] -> 1.04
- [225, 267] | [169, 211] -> 0.91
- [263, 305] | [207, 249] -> 1.00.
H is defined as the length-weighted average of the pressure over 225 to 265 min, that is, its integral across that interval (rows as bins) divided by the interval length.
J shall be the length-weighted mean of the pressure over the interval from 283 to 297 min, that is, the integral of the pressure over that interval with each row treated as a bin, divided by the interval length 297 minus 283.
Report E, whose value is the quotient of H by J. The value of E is 1.04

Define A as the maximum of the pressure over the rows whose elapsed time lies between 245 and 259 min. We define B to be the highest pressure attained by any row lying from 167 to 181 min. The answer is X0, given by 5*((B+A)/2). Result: 60.0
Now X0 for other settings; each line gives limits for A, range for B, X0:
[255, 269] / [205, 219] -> 60.0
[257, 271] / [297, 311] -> 60.5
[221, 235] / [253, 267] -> 63.0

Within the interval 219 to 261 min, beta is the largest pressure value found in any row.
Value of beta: 13.1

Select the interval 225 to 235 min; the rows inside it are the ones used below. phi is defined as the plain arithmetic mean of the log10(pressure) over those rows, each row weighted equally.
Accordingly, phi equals 1.071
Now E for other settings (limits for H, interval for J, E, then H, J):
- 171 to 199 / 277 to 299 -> 0.91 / 10.4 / 11.4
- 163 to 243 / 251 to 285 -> 0.94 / 11.1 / 11.8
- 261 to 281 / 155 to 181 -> 1.04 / 11.7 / 11.2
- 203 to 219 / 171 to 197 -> 1.09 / 11.2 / 10.3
